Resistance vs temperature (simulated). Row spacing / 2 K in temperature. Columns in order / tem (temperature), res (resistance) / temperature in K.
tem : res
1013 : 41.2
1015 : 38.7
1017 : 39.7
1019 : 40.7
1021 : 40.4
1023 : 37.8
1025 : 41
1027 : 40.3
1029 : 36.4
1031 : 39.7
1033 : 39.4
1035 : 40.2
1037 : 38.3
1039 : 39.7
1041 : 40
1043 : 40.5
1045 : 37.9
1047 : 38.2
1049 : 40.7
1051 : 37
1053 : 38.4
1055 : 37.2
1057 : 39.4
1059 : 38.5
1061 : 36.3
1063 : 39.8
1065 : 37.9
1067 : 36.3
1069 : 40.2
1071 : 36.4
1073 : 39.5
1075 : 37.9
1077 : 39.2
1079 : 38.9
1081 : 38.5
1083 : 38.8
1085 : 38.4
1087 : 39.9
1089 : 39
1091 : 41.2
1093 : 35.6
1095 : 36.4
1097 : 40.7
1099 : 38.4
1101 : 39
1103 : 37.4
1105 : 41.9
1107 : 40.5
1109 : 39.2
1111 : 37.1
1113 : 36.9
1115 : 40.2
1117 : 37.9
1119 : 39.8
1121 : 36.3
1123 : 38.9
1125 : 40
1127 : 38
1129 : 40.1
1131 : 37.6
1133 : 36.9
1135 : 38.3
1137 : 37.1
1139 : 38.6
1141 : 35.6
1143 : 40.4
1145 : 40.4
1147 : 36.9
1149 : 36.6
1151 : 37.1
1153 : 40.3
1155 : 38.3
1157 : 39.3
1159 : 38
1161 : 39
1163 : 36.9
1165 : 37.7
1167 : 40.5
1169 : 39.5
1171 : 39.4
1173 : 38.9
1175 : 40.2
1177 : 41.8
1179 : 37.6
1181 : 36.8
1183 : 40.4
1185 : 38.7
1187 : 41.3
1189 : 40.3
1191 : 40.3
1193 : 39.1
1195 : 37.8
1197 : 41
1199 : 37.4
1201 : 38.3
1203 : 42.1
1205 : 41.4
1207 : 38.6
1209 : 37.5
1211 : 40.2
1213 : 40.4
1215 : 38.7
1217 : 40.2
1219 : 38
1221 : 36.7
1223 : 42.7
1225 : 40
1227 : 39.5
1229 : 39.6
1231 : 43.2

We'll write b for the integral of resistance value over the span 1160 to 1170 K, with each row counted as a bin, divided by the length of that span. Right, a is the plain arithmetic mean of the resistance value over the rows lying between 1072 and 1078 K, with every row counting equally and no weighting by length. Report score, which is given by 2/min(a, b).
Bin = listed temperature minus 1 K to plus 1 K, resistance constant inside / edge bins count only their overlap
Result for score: 0.0517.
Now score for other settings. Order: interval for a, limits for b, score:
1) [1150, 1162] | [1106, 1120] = 0.0517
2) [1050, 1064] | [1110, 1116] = 0.0525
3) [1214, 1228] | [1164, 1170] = 0.0510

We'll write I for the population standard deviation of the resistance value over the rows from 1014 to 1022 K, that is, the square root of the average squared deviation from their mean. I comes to 0.77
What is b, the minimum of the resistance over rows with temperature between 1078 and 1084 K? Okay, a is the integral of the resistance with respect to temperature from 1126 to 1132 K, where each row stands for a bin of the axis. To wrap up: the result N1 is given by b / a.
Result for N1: 0.166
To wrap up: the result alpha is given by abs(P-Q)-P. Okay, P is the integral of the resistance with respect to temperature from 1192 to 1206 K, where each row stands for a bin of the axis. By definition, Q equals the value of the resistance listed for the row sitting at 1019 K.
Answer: -40.7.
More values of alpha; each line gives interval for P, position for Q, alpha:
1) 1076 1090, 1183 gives -40.4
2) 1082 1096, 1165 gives -37.7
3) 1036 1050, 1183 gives -40.4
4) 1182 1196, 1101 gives -39.0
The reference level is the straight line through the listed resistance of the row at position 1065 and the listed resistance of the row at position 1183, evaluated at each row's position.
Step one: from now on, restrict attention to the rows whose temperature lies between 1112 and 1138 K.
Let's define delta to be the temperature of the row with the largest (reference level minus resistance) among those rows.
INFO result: 1121 K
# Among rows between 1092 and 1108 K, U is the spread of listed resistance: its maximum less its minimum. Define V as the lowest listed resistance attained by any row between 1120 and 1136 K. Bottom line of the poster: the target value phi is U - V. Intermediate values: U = 6.3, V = 36.3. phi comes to -30.0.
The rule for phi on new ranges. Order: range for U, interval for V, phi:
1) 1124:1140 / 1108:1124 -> -33.1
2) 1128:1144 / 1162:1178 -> -32.1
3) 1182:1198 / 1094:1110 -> -32.9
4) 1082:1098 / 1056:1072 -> -30.7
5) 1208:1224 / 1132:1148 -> -29.6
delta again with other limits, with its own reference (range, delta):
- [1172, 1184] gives 1181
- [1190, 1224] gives 1221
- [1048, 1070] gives 1067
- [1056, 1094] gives 1093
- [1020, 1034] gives 1029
